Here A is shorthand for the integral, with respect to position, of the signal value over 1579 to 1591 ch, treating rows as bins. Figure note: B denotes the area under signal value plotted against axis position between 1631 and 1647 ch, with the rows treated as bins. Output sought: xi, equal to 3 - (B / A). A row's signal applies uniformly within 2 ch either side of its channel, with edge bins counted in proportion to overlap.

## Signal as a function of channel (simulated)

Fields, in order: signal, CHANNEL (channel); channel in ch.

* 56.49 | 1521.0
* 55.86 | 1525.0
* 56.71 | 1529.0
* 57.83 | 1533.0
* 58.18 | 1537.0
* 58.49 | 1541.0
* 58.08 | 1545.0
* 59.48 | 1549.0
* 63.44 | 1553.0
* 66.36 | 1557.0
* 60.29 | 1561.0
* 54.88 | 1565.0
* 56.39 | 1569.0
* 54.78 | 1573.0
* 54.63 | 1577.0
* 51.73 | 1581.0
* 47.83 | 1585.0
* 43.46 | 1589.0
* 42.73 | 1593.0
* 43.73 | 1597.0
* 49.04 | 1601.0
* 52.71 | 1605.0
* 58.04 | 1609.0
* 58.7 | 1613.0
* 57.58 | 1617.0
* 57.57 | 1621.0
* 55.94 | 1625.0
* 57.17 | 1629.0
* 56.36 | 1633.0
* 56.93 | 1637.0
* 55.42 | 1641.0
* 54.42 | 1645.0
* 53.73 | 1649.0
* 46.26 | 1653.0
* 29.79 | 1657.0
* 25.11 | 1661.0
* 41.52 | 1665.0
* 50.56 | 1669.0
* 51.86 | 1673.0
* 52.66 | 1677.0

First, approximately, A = 572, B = 893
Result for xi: 1.4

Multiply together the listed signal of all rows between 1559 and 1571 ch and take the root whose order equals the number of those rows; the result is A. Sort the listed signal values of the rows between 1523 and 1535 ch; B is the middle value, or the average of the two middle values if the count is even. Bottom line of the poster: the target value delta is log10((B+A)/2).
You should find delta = 1.76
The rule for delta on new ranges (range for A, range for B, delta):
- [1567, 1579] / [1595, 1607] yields 1.72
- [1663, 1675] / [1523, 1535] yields 1.72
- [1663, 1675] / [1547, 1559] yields 1.75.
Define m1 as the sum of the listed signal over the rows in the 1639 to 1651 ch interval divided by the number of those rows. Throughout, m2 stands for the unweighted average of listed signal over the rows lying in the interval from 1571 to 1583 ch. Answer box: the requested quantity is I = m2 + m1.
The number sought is 108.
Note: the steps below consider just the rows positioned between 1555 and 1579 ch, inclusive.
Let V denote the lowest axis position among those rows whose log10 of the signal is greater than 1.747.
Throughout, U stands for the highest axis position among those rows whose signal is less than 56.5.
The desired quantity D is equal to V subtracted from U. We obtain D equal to 20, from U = 1577.0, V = 1557.0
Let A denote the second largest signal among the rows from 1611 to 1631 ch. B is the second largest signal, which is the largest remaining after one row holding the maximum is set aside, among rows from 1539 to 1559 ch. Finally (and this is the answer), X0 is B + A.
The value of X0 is 121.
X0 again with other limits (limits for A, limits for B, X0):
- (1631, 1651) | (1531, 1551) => 115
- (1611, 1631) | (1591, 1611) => 110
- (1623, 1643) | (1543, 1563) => 120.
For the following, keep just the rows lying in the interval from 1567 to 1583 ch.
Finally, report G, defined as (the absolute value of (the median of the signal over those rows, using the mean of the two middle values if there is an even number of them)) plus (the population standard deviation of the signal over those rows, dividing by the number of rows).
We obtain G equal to 56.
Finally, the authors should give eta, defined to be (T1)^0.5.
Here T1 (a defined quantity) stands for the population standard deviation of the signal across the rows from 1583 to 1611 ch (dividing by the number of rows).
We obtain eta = 2.3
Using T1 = 5.2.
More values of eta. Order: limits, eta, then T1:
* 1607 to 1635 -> 0.9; 0.9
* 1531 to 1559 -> 1.8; 3.1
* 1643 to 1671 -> 3.3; 10.8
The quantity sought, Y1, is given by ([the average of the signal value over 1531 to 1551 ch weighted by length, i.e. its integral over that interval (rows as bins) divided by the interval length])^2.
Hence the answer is 3412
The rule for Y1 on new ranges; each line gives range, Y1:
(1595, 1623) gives 2906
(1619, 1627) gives 3221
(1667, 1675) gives 2622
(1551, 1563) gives 4015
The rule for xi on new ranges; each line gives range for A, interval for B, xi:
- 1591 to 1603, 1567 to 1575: 2.2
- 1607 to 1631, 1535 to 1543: 2.7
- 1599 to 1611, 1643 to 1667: 1.4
